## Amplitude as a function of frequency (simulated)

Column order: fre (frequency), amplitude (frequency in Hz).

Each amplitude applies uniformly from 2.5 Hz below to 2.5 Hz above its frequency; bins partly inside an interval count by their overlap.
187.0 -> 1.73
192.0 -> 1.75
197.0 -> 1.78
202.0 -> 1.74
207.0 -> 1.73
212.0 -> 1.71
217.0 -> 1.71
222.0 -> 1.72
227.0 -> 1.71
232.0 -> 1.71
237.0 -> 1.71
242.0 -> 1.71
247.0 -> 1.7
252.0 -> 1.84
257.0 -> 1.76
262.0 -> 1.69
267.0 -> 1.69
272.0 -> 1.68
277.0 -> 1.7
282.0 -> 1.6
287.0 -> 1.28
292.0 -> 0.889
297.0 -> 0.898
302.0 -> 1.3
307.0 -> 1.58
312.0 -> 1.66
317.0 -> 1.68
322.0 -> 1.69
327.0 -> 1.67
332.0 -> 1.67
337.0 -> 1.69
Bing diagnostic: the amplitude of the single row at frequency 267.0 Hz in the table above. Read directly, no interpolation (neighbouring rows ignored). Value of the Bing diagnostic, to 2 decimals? 1.69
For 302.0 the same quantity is 1.30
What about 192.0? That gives 1.75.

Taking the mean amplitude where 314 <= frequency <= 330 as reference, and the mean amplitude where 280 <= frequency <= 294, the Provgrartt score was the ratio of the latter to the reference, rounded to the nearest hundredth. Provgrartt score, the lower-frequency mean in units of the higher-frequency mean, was 0.75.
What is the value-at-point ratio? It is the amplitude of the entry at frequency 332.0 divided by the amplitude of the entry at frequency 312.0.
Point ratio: 1.01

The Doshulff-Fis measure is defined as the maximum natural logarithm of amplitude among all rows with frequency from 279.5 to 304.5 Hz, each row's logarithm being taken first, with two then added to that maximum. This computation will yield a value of 2.47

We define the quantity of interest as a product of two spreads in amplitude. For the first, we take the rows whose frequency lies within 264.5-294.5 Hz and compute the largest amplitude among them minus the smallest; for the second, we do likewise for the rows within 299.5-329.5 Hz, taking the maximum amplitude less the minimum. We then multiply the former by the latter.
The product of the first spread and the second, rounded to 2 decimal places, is 0.32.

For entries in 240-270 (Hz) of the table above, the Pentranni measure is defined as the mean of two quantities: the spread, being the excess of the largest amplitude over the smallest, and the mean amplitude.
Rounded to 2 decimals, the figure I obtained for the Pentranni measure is 0.94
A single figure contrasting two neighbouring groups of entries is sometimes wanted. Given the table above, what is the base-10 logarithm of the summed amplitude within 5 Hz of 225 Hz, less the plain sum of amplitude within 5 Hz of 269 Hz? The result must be -2.8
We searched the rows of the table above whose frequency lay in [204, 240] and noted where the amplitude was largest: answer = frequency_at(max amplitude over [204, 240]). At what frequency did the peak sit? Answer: 207.0 Hz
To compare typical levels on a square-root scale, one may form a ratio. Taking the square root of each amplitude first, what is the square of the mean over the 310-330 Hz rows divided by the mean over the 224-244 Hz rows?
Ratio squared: 0.98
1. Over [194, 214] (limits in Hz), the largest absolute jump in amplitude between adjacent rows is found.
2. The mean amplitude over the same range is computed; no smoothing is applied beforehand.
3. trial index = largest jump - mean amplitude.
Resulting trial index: -1.70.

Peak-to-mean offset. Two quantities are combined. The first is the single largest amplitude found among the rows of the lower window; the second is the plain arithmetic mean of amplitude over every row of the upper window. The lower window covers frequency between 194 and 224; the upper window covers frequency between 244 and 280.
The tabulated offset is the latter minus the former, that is -0.06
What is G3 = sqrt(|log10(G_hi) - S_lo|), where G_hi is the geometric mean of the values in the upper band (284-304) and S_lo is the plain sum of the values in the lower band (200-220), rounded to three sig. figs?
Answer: 2.62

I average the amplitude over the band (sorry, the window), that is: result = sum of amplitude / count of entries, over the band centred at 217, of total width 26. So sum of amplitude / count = 1.72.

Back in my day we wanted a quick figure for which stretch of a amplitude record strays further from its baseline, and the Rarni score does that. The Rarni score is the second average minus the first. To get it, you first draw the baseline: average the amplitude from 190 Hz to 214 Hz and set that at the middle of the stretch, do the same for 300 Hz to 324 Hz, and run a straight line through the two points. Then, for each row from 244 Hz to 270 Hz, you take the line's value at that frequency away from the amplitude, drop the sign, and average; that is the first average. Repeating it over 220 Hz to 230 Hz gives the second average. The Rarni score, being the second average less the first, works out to -0.07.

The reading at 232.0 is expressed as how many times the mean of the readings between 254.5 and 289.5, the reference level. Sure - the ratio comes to 1.05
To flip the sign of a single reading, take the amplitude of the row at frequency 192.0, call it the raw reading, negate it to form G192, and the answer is -1.75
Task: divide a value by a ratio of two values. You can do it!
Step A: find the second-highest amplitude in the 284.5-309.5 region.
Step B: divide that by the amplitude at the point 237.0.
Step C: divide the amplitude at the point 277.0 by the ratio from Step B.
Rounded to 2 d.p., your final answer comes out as 2.24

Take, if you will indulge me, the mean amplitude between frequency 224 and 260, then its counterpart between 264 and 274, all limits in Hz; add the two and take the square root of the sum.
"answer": 1.85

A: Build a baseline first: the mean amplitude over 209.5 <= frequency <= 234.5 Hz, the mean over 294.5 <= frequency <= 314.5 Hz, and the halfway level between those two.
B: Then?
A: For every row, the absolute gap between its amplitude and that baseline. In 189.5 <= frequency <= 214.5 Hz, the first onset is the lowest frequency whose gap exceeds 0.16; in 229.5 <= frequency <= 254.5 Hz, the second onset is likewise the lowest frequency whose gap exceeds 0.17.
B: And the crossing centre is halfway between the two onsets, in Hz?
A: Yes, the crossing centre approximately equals 212.0 Hz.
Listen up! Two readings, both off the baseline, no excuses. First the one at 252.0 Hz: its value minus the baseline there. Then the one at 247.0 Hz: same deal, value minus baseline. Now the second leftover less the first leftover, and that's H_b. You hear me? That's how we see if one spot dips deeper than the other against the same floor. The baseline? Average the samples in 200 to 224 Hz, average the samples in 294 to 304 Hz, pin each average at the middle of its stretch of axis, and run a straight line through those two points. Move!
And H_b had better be -0.18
